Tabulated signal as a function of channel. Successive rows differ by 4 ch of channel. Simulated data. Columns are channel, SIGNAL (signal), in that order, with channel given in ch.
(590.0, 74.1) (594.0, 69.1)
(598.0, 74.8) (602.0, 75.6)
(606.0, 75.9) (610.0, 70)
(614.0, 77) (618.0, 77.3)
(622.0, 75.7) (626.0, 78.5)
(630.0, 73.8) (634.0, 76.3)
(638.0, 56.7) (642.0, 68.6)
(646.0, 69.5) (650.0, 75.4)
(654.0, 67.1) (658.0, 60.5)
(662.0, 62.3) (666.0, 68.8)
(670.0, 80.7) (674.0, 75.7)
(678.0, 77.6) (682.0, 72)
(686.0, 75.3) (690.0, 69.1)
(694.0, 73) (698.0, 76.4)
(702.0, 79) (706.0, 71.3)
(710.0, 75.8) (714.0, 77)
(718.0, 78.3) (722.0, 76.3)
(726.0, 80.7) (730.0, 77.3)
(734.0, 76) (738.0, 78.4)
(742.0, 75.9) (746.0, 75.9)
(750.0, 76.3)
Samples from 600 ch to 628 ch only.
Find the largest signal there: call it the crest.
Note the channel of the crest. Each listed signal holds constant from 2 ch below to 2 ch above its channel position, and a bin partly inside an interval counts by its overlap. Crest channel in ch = 626.0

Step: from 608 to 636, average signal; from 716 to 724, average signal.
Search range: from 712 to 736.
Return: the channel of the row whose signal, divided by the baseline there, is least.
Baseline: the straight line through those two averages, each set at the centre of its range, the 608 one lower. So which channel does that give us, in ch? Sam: 734.0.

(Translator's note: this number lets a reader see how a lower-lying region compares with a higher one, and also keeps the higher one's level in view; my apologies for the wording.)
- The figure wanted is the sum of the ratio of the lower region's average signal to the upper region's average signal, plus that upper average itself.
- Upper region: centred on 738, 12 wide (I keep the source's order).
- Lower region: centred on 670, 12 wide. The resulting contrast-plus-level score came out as 77.7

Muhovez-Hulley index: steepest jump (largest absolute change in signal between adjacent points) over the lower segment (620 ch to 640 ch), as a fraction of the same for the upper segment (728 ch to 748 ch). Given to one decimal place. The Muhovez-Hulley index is 7.8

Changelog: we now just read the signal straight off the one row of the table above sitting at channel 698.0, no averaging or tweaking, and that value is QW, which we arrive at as 76.4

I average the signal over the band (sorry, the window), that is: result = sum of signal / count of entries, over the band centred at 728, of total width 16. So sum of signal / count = 77.6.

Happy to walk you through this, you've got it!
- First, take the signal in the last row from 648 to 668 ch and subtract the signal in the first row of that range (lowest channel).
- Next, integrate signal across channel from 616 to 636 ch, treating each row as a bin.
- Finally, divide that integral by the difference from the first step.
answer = -231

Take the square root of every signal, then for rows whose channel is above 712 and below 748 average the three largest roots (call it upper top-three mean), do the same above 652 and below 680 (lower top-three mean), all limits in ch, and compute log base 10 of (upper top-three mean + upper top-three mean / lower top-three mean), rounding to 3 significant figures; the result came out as 0.996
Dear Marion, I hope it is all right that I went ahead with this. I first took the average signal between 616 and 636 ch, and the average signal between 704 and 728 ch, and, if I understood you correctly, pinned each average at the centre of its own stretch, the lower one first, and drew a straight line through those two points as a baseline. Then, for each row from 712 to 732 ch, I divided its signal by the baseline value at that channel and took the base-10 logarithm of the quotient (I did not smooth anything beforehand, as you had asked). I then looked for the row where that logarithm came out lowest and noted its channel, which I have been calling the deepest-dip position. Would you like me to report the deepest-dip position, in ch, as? 722.0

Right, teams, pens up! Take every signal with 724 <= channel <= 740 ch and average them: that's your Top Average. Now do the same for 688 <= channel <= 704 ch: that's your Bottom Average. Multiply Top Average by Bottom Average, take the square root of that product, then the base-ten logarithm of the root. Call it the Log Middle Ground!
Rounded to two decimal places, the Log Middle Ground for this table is 1.88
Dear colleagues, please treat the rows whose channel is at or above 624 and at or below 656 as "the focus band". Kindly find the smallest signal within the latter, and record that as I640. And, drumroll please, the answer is 56.7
